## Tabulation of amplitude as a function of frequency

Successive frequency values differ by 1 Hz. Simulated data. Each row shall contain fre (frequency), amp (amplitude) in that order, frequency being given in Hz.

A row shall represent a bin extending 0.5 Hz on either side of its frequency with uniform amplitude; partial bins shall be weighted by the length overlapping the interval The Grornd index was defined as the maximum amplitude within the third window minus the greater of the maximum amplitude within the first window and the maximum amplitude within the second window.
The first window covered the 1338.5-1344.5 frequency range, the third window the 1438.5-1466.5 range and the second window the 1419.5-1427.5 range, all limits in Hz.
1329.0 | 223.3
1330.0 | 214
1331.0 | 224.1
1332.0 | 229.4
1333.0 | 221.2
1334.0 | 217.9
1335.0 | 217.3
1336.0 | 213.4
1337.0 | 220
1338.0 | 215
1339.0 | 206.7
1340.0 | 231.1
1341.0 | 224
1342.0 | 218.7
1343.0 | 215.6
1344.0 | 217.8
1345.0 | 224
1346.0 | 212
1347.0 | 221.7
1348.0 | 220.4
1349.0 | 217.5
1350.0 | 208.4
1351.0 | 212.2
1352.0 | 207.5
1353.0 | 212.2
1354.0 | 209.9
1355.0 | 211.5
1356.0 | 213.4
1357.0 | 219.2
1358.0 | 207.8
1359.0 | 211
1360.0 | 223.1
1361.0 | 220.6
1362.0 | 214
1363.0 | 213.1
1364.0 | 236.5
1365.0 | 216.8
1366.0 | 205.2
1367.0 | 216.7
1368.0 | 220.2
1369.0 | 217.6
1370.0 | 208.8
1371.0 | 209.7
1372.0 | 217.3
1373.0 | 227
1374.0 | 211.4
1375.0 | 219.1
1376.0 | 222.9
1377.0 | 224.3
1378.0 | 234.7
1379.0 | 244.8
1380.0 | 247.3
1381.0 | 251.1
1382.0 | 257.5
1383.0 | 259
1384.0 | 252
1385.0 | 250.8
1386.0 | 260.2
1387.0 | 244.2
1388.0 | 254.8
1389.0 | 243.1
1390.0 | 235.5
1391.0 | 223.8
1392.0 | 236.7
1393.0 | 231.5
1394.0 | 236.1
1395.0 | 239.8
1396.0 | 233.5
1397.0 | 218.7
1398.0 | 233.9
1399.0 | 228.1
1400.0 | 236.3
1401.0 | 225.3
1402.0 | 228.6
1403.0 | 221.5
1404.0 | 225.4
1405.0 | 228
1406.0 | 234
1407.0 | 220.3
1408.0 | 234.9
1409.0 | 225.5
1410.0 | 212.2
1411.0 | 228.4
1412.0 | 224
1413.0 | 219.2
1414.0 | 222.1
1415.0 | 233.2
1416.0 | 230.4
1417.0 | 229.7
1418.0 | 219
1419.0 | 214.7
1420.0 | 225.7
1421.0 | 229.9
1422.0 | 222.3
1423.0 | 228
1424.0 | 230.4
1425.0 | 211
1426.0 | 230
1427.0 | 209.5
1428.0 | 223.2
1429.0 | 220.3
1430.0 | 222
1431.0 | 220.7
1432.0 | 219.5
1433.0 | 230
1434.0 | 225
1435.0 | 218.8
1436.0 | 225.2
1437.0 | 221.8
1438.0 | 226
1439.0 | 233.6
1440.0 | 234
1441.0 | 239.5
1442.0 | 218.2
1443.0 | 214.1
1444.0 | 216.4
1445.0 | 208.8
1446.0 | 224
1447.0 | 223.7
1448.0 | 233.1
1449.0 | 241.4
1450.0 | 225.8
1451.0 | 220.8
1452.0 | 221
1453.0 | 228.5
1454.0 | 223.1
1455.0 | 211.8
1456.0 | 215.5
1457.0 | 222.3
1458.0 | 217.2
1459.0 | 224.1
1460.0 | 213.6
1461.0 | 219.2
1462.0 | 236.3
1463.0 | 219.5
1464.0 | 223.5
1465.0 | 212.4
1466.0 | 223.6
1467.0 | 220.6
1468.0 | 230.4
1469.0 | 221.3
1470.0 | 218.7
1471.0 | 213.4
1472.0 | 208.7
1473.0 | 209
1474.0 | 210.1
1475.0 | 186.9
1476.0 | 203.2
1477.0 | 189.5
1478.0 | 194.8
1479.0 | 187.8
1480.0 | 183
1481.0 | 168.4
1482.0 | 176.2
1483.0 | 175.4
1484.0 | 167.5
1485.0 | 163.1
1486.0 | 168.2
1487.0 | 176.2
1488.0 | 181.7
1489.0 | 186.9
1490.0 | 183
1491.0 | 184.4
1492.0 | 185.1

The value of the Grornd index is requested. 10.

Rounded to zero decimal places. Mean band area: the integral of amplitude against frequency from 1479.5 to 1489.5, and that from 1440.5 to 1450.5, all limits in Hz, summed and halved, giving 1996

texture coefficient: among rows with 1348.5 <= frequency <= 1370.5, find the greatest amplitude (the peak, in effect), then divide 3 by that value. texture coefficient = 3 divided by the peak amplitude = 0.0127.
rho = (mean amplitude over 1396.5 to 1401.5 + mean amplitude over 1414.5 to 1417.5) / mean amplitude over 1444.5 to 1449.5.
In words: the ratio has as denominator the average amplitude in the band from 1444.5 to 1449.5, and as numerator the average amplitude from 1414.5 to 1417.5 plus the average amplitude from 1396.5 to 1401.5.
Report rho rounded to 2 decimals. 2.03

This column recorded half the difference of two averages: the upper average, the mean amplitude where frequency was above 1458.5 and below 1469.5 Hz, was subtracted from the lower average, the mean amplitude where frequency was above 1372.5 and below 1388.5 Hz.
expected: 10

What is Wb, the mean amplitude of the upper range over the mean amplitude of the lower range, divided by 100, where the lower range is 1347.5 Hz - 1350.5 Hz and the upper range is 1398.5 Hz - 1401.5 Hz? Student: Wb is 0.0107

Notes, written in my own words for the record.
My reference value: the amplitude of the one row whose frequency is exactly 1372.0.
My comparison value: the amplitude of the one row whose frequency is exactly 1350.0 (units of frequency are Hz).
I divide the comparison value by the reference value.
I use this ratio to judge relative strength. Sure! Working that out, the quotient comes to 0.96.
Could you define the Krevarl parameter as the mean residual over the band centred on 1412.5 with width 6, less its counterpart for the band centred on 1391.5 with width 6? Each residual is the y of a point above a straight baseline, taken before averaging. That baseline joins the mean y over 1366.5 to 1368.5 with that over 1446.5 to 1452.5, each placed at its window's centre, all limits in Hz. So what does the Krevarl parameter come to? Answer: -14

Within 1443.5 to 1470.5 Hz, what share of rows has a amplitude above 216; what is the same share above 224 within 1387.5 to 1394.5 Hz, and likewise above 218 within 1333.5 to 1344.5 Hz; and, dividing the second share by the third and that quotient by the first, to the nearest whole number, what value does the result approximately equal 3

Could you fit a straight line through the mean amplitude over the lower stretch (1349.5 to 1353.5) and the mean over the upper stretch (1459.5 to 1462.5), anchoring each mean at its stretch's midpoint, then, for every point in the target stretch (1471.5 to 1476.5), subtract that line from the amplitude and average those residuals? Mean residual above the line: -21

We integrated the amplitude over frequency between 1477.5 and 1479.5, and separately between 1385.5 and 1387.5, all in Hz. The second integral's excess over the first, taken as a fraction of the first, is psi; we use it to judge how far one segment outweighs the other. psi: 0.32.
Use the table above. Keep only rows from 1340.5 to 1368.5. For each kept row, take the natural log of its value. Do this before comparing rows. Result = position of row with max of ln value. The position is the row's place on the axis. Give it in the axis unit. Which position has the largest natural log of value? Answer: 1364.0 Hz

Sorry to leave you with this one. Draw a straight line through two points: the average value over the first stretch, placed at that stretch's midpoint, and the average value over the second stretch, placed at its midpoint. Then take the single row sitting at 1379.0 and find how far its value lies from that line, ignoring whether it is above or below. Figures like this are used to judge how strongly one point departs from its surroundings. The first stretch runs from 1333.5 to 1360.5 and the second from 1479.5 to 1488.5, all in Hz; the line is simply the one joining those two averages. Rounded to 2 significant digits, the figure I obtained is 39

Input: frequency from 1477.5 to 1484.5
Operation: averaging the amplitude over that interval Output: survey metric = 179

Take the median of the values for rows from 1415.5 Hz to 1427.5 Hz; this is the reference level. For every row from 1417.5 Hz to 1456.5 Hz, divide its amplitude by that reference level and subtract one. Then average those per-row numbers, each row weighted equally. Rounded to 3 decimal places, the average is -0.016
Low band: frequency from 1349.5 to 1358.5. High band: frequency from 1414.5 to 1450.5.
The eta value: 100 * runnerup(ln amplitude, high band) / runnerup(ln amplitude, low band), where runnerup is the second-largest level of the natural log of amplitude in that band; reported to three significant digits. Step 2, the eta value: 102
